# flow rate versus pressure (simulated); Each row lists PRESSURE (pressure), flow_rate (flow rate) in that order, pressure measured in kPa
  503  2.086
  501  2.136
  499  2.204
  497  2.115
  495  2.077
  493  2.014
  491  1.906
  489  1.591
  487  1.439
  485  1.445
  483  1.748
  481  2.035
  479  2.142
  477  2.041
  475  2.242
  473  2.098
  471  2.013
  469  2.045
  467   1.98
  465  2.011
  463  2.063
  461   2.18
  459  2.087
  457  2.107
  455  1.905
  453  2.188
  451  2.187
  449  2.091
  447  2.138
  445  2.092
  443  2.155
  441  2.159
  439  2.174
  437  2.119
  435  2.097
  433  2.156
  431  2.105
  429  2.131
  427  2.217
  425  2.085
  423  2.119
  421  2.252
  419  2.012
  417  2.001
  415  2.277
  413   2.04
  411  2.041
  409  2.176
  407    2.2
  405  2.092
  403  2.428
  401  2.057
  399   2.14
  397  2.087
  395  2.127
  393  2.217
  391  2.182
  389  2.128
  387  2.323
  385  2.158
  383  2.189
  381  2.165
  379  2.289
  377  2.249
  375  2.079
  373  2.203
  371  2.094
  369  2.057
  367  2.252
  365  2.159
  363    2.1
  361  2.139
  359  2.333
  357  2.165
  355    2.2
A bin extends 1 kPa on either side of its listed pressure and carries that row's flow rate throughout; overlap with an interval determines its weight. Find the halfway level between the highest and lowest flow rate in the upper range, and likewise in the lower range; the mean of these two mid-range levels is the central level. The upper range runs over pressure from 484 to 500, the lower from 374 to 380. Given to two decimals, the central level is 2.00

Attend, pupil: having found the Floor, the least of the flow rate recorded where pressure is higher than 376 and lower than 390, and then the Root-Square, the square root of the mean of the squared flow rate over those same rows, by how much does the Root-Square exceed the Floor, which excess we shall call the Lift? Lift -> 0.09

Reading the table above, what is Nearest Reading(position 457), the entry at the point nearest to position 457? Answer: 2.107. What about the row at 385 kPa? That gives 2.158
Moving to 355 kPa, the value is 2.2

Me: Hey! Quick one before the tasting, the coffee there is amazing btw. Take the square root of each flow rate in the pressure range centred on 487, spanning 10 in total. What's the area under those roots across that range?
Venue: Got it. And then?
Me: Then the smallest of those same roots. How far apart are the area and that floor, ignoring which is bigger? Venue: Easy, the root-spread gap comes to 11.5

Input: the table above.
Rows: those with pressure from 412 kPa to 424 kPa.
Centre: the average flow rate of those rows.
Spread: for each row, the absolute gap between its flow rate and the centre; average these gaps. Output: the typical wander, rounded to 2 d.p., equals 0.10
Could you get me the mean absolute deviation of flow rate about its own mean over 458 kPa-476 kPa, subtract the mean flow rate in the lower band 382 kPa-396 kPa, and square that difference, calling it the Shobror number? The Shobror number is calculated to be 4.5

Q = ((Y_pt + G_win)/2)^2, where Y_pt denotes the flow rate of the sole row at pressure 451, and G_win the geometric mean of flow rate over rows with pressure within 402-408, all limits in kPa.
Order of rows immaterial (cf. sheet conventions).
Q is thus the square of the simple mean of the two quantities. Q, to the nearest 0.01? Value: 4.89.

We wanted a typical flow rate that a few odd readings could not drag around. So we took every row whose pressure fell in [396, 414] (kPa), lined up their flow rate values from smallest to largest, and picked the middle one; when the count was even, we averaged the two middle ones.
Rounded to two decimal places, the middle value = 2.09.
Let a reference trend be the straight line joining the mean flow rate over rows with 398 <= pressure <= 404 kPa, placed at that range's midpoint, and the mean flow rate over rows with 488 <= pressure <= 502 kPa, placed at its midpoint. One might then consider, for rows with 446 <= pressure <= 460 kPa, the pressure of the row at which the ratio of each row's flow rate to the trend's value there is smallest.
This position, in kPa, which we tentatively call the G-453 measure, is 455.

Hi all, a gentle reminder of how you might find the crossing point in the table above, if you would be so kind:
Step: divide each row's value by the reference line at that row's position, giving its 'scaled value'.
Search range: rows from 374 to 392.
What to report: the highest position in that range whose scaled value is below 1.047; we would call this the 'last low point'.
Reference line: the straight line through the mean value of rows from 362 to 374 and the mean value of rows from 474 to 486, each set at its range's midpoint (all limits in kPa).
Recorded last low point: 391 kPa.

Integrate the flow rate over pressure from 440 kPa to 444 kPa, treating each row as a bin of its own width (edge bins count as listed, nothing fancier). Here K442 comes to 8.63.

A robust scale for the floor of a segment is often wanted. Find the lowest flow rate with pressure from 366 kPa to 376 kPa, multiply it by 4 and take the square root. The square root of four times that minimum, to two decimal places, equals 2.87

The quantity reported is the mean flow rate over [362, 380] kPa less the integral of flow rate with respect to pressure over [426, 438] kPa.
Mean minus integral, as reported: -23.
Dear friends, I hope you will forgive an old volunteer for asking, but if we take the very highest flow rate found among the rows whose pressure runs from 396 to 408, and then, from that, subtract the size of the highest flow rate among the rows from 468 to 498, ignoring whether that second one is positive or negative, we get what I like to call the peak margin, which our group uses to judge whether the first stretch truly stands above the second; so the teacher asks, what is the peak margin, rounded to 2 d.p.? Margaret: 0.19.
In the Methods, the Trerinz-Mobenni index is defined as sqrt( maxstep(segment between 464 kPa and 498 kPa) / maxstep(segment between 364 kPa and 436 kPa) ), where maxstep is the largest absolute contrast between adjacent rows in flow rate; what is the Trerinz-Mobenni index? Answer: 0.92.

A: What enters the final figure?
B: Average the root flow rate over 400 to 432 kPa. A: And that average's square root 1.21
